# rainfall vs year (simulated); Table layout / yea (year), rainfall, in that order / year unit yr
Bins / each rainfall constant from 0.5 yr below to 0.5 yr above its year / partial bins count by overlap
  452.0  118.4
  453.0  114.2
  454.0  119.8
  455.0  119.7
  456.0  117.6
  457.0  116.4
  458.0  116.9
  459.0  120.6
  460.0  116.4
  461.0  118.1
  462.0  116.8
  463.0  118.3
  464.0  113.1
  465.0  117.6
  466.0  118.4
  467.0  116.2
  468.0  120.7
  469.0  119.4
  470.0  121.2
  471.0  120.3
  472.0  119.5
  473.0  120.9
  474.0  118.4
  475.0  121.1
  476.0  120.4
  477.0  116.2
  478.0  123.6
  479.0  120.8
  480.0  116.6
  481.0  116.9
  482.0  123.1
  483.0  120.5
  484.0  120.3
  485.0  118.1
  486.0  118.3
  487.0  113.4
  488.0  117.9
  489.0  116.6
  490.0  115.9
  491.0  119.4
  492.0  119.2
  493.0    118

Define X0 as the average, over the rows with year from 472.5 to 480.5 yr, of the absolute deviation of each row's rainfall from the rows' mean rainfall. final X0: 2.0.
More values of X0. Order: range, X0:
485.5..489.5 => 1.6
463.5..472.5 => 1.9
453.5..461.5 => 1.4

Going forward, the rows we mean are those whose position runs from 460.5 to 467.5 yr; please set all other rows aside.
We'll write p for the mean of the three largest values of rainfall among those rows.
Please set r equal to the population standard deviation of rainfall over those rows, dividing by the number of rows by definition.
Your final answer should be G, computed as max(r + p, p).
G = 120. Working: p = 118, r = 1.74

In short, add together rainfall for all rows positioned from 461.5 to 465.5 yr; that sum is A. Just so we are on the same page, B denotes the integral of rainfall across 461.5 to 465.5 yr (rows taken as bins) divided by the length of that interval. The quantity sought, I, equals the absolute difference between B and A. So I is 349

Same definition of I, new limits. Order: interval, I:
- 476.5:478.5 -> 120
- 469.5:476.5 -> 722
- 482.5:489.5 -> 707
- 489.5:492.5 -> 236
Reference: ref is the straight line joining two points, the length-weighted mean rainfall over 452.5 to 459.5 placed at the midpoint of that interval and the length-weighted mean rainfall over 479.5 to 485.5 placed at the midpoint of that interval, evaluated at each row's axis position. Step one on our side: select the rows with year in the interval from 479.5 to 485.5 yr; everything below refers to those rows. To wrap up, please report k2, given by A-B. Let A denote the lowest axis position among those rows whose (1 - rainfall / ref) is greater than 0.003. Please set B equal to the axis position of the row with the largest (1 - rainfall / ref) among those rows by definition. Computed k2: 0 yr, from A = 480.0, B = 480.0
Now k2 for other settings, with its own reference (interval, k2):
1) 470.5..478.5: -3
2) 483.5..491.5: -2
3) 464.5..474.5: -2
